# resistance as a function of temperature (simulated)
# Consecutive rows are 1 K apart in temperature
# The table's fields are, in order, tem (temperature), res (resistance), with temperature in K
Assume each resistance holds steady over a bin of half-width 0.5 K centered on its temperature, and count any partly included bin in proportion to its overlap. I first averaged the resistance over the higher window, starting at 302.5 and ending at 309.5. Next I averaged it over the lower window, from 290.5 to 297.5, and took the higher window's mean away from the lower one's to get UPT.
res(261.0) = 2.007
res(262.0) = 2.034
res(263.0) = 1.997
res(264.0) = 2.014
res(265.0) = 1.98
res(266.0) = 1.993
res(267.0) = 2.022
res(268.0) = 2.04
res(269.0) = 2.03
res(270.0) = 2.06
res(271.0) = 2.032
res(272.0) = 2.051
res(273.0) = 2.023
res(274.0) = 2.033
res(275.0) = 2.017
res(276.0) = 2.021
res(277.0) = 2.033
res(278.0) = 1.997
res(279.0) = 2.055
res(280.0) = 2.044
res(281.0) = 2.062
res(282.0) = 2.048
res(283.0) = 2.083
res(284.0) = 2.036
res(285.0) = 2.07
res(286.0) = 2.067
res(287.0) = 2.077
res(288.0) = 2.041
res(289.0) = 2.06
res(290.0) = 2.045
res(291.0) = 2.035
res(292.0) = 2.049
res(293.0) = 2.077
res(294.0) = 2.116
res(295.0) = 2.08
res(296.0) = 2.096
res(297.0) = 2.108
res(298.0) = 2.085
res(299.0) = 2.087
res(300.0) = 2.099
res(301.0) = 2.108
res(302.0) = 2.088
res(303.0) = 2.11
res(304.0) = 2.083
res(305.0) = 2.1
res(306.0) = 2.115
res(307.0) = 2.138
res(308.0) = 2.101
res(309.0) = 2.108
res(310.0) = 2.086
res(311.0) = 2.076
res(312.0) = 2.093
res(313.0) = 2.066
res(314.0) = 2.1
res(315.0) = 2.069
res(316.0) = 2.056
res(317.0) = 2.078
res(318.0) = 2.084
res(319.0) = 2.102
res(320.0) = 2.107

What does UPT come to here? -0.028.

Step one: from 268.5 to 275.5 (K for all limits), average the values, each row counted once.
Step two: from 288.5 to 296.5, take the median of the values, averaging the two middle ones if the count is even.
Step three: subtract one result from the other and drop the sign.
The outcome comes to 0.033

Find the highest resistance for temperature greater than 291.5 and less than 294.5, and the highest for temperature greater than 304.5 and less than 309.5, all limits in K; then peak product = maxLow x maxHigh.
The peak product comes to 4.52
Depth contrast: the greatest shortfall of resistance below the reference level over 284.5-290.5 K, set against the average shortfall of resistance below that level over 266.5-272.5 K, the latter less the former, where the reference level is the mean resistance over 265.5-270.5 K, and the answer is 0.002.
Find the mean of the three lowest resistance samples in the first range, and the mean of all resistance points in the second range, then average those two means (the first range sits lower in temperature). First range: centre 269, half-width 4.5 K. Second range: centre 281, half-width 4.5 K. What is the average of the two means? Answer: 2.02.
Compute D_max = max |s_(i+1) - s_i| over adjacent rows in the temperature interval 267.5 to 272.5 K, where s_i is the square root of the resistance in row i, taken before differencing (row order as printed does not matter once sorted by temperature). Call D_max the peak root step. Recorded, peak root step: 0.010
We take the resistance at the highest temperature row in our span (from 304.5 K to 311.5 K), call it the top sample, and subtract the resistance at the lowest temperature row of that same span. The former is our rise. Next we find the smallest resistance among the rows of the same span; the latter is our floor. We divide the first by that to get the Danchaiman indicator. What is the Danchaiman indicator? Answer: -0.012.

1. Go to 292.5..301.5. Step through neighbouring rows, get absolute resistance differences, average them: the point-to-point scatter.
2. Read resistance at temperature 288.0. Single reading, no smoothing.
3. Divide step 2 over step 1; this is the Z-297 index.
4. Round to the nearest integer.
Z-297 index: 110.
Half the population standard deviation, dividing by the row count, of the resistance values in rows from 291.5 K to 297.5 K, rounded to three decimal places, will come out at 0.011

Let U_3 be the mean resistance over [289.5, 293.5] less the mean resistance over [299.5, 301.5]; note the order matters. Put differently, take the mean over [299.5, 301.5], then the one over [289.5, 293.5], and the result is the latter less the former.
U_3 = -0.052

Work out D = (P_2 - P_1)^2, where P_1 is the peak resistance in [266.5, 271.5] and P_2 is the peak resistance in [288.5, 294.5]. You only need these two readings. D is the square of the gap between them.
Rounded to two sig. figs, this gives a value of 0.0031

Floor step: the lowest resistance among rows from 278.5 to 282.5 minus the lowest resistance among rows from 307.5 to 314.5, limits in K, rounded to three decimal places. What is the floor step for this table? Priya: -0.022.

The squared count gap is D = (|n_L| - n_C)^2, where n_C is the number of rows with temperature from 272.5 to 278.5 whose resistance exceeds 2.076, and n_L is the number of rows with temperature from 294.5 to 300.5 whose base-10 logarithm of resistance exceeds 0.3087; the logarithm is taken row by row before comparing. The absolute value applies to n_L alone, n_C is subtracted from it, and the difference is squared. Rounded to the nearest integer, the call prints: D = 36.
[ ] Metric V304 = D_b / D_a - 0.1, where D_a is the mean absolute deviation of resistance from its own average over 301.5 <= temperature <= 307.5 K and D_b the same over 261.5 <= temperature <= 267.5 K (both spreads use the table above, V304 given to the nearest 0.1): 1.0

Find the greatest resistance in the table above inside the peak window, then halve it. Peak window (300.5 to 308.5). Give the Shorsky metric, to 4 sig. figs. 1.069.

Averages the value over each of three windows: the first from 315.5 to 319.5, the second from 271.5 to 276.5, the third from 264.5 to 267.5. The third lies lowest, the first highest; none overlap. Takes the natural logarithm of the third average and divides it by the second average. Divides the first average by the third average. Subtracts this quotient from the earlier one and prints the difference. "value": -0.700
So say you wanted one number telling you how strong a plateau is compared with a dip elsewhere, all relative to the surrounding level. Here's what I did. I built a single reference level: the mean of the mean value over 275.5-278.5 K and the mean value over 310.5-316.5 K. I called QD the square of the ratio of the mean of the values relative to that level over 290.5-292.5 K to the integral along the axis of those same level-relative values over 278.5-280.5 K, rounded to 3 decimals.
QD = 0.248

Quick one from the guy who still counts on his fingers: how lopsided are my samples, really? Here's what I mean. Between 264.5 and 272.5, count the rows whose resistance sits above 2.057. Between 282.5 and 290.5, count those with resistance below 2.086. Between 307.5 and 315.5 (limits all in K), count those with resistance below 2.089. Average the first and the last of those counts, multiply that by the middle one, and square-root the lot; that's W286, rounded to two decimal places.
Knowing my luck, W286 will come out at 4.47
